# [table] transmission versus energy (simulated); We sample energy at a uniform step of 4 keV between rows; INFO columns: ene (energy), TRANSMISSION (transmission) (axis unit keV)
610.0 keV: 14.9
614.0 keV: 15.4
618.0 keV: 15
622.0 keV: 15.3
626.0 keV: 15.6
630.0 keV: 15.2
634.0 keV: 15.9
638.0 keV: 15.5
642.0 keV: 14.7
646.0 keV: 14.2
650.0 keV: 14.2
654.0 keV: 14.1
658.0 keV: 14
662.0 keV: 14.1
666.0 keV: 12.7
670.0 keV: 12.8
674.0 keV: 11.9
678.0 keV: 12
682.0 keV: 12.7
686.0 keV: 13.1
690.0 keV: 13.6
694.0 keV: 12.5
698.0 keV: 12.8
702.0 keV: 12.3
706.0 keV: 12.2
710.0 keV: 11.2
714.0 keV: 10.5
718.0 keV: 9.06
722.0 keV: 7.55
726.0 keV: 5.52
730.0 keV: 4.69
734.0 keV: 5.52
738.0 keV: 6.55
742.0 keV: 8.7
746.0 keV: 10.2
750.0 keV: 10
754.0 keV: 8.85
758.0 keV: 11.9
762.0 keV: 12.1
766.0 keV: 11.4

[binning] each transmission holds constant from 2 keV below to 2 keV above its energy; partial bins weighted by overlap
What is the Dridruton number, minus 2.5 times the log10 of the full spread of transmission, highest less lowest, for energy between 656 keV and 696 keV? -0.9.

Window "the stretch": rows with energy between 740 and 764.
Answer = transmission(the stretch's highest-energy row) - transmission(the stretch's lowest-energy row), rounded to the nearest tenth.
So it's 3.4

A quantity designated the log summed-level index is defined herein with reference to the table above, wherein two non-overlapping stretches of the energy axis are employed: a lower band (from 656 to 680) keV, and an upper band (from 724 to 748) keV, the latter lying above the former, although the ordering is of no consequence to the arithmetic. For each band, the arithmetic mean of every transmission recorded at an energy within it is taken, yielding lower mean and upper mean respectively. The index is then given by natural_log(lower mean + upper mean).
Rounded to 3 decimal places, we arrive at 2.985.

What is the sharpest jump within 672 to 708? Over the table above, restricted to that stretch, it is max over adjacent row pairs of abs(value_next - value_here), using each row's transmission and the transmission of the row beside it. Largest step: 1.1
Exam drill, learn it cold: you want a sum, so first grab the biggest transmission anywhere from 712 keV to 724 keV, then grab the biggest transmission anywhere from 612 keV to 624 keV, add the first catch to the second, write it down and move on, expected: 25.9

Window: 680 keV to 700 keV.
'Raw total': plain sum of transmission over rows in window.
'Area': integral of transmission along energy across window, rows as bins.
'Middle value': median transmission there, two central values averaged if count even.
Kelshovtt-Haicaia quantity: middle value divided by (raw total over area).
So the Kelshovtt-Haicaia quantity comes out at 51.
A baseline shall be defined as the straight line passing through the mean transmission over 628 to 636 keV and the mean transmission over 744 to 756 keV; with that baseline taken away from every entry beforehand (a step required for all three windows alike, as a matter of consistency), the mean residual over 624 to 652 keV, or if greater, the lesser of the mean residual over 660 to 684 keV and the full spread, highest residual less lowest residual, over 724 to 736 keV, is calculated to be -0.21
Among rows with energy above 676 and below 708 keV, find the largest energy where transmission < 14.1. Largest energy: 706.0 keV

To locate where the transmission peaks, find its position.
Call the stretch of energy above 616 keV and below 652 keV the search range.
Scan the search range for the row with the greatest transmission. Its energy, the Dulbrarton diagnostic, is 634.0 keV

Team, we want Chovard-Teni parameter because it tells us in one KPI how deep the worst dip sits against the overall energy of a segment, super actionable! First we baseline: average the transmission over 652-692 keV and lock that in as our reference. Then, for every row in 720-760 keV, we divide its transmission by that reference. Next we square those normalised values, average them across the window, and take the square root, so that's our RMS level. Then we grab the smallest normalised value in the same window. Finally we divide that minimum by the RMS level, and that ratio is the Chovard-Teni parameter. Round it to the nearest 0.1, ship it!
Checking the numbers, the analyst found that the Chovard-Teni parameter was 0.6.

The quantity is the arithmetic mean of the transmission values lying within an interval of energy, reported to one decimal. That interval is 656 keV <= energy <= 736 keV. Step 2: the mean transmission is 11.0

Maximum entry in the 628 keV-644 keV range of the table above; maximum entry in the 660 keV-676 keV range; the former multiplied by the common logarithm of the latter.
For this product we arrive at 18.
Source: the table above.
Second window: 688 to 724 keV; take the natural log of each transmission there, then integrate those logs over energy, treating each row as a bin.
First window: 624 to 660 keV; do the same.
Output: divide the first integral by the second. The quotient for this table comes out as 1.12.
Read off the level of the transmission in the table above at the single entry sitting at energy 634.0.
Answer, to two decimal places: 15.90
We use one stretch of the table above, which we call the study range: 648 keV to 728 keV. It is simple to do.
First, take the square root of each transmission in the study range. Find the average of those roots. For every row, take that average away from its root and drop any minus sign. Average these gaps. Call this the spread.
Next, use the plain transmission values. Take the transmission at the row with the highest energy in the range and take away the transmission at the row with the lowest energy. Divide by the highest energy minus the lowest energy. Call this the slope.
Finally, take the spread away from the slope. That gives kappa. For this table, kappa -0.36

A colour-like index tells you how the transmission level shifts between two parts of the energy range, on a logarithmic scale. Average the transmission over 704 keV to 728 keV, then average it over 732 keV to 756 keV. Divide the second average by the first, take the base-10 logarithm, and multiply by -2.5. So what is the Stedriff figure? 0.13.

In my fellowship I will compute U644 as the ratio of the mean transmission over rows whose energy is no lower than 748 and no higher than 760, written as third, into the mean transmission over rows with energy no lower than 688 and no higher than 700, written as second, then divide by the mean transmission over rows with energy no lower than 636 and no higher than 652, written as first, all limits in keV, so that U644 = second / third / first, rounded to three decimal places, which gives 0.086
